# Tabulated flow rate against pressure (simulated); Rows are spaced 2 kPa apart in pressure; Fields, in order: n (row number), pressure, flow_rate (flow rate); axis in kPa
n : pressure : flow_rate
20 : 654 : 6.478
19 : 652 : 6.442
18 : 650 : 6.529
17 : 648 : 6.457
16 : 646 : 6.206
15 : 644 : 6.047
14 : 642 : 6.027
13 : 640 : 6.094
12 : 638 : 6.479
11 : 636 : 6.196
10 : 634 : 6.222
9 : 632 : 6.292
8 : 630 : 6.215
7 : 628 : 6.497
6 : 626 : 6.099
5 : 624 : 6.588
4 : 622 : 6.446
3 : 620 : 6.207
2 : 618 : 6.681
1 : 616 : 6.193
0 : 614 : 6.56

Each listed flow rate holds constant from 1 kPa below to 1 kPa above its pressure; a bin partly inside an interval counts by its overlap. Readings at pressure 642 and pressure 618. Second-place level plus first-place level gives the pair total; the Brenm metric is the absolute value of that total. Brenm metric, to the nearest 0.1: 12.7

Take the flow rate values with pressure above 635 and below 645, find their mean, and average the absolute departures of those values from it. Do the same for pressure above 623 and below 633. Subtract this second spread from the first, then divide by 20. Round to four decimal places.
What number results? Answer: -0.0014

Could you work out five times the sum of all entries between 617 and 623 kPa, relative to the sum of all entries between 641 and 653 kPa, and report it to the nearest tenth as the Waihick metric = 2.6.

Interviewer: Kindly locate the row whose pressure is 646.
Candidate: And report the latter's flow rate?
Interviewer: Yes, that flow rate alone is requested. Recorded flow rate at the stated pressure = 6.206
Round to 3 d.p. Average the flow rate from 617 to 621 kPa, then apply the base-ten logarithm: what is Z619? 0.809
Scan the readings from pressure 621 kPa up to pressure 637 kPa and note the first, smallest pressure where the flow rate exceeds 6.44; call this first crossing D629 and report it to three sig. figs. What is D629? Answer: 622 kPa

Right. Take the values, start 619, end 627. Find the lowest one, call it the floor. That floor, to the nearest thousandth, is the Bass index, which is 6.099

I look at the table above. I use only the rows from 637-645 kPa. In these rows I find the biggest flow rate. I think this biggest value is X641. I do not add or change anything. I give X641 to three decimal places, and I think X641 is 6.479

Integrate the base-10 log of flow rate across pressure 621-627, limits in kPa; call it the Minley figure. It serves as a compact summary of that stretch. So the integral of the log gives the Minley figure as 4.83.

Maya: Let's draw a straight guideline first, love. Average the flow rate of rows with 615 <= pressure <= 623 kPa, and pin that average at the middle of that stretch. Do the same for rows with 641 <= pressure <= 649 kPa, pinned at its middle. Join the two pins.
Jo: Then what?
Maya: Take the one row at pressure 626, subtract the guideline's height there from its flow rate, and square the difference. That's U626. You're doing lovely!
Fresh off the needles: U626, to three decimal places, 0.053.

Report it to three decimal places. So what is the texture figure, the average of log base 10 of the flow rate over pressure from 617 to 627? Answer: 0.806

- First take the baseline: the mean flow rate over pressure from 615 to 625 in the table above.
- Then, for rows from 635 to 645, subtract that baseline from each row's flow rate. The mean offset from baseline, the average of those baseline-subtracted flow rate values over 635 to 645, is -0.25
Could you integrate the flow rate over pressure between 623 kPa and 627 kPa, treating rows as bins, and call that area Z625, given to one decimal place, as 25.4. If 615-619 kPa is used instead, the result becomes 25.7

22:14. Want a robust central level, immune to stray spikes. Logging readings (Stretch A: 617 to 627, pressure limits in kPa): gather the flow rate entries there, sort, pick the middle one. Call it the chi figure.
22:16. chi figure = 6.45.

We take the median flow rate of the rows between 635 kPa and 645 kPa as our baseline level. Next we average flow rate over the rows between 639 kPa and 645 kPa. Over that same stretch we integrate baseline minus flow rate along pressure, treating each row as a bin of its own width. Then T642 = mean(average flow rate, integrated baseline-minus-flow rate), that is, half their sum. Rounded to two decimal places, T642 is 3.14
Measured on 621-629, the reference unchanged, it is 1.95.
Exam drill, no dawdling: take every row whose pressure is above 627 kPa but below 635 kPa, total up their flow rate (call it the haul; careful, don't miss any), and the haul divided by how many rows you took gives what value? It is 6.31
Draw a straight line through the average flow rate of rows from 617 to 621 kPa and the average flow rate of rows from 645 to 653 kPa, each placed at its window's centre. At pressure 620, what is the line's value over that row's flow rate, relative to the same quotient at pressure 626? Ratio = 0.98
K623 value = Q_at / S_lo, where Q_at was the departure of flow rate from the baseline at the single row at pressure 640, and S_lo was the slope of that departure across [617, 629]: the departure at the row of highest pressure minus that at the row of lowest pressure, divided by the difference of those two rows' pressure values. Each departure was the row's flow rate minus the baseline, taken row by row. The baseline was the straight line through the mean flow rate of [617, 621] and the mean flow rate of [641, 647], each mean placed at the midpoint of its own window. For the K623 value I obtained 13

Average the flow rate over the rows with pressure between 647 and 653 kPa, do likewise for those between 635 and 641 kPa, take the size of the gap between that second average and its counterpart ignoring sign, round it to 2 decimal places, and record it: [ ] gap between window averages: 0.22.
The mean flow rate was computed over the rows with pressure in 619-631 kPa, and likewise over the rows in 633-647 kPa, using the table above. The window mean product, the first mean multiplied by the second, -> 39.2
